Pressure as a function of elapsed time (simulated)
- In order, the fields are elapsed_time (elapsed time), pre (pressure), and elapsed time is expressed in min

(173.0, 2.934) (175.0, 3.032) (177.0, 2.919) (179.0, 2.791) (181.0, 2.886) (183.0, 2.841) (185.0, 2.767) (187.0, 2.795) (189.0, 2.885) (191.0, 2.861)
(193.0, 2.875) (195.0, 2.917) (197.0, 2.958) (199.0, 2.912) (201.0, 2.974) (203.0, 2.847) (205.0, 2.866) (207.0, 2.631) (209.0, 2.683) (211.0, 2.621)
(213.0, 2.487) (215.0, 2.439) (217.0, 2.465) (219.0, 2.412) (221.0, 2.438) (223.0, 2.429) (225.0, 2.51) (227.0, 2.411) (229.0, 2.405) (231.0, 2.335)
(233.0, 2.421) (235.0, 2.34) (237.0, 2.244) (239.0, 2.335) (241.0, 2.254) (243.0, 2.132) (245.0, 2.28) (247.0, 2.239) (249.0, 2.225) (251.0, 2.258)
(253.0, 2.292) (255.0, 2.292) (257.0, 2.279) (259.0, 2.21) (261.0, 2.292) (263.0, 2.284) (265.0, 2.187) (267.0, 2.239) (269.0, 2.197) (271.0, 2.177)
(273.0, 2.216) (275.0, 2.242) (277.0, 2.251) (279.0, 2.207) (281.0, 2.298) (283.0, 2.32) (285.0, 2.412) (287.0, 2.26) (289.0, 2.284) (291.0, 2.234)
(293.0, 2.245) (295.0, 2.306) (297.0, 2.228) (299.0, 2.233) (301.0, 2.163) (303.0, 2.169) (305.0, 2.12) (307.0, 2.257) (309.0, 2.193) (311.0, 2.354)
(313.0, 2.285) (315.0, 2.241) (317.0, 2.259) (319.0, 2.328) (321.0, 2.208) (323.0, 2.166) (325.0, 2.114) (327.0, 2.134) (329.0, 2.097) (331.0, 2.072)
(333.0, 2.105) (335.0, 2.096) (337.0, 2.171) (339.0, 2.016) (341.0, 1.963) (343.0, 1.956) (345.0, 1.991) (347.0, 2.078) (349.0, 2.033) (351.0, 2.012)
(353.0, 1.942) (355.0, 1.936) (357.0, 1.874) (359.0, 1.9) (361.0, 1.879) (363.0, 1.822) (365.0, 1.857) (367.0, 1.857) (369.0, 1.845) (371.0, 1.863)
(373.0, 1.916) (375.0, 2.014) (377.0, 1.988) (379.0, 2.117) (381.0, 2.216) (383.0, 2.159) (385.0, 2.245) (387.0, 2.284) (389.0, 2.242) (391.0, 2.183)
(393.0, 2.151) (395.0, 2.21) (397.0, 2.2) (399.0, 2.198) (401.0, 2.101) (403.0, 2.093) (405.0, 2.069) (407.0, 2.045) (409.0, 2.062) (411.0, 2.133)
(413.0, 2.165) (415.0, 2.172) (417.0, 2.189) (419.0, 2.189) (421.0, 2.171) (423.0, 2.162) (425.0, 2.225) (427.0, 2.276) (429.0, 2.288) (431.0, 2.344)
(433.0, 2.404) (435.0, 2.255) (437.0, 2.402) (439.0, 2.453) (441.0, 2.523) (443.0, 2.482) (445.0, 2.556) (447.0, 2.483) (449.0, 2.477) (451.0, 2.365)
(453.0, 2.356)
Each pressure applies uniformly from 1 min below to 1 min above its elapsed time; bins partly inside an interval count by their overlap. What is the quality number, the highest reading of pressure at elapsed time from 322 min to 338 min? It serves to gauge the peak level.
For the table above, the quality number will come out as 2.171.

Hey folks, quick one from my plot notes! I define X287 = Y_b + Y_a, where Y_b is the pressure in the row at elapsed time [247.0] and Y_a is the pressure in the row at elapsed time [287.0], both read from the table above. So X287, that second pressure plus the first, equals 4.5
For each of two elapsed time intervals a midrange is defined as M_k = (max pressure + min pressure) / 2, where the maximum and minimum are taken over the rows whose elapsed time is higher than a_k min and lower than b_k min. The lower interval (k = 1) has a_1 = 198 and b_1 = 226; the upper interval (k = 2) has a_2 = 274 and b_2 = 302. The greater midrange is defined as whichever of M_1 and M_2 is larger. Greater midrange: 2.7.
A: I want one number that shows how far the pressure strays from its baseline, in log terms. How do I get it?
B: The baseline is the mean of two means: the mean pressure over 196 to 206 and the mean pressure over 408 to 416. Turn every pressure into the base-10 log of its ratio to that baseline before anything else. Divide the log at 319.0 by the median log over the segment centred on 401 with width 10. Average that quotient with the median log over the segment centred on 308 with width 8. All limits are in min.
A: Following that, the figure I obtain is 0.19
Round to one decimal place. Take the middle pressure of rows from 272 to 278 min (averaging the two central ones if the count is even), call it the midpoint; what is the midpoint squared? 5.0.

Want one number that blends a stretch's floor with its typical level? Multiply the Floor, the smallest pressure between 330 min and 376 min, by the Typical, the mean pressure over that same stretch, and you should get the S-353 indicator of 3.6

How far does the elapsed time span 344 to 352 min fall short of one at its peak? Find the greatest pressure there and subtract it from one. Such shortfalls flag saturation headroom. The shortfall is -1.08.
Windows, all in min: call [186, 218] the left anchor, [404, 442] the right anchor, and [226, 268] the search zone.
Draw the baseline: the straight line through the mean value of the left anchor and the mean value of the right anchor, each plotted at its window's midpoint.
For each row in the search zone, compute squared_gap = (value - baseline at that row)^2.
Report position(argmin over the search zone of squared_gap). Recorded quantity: 233.0 min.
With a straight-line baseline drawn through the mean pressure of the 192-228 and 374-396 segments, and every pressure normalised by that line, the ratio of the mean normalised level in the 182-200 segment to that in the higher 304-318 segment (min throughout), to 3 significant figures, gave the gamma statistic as 1.12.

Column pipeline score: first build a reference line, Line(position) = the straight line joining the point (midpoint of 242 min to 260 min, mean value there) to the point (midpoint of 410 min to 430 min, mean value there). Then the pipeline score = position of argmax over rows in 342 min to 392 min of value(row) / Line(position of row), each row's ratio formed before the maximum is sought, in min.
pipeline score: 387.0 min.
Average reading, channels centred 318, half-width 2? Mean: 2.29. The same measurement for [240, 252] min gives 2.23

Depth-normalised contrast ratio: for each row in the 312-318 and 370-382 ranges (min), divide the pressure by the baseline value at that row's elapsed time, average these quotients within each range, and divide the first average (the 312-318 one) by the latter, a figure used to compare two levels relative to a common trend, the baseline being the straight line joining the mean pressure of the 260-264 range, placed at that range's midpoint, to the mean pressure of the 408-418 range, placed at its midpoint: 1.09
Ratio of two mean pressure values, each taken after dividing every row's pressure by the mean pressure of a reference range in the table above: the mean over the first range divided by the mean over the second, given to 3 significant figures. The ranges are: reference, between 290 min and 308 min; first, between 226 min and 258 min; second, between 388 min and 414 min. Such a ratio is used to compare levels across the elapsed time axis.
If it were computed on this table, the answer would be 1.07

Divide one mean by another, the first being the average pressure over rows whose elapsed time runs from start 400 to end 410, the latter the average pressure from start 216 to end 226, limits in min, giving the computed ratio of 0.85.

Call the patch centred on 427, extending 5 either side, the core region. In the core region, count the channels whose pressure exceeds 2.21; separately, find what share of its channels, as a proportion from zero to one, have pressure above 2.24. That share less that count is -3.4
